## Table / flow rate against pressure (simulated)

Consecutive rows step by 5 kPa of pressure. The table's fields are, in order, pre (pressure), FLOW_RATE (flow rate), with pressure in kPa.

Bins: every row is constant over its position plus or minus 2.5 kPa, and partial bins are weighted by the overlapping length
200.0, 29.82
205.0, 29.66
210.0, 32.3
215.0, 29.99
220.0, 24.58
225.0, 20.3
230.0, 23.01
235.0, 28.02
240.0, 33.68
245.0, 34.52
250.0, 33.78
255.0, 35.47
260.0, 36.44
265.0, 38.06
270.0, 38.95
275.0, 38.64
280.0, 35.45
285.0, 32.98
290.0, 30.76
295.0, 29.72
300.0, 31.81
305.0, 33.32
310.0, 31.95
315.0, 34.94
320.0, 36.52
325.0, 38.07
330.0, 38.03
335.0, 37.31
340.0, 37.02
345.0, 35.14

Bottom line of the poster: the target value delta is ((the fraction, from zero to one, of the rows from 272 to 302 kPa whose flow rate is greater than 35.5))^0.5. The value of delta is 0.4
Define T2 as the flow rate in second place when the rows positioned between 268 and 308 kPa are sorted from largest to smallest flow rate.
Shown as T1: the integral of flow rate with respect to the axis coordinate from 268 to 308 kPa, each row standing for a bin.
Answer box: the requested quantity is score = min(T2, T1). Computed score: 38.64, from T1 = 1355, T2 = 38.64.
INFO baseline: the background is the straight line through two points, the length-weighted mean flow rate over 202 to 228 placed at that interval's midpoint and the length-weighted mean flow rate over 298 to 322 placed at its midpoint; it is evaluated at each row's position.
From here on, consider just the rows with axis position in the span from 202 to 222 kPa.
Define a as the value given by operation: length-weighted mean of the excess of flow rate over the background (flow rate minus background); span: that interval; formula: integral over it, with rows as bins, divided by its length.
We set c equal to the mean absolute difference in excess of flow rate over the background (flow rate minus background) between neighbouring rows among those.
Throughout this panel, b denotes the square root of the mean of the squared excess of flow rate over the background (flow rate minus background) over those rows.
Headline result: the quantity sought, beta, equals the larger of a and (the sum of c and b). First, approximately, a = 2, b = 3.7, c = 3.6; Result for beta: 7.2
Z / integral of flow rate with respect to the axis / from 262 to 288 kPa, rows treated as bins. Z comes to 954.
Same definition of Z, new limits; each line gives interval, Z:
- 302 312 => 326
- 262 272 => 384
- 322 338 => 604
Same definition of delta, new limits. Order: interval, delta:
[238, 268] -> 0.6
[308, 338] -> 0.8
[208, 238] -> 0.0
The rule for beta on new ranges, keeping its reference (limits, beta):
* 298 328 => 3.5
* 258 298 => 7.2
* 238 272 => 6.9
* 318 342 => 3.3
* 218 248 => 8.4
